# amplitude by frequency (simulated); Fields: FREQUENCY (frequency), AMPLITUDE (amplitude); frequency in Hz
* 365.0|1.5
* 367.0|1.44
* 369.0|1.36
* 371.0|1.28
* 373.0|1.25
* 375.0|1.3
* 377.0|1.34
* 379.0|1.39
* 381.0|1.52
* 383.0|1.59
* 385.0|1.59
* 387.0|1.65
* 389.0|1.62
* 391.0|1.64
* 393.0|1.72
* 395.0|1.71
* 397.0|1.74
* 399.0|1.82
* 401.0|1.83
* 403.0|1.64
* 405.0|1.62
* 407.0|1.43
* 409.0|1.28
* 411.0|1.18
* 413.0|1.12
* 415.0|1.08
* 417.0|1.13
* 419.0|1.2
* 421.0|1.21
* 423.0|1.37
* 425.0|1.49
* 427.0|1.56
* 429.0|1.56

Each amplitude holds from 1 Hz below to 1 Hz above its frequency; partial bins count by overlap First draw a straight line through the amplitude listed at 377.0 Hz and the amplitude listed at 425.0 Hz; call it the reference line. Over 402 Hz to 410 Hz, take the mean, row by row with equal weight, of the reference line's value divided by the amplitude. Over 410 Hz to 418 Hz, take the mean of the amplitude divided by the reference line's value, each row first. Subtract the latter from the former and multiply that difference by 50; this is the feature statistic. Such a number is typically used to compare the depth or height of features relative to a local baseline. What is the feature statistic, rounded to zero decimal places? 10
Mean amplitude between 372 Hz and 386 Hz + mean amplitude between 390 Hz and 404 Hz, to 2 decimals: 3.15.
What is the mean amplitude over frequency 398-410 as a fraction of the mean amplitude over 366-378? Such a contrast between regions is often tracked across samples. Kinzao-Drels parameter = 1.2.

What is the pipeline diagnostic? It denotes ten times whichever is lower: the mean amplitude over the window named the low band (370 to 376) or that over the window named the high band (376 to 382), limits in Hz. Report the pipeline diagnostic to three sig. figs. 12.8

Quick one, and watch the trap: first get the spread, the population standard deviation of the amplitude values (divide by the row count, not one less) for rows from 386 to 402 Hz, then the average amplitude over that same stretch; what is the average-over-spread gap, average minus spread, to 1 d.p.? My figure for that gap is 1.6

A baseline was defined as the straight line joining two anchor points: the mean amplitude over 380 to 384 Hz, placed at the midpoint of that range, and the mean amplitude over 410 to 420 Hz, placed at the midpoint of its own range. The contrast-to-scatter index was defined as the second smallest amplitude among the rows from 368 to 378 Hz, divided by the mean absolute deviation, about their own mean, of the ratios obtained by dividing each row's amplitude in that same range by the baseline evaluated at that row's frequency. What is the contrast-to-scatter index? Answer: 52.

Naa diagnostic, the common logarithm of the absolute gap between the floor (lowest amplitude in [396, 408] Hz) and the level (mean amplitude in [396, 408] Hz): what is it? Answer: -0.60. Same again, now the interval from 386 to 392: -1.78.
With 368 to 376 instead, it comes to -1.32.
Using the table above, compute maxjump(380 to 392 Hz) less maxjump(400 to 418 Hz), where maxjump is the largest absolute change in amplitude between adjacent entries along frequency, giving -0.12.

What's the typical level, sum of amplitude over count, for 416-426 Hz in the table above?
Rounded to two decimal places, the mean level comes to 1.28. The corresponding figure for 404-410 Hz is 1.44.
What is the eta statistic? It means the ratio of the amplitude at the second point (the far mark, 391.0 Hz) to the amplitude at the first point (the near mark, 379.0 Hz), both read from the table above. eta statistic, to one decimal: 1.2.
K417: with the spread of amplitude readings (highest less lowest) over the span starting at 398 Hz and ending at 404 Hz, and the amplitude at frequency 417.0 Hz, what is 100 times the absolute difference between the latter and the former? 94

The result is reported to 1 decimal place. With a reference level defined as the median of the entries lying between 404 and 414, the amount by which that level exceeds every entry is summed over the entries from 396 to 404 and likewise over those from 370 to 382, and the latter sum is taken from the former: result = -1.5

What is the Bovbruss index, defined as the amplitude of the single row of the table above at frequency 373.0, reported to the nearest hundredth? 1.25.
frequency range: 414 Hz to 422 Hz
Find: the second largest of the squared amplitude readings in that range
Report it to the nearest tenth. 1.4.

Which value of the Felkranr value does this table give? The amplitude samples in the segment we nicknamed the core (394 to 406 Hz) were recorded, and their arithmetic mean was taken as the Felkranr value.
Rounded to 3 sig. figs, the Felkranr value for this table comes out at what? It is 1.73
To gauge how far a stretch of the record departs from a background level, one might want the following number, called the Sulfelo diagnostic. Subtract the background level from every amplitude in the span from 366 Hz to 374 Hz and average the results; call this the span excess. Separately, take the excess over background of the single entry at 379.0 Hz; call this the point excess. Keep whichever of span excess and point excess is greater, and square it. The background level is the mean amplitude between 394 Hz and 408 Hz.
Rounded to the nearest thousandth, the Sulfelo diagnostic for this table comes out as 0.087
